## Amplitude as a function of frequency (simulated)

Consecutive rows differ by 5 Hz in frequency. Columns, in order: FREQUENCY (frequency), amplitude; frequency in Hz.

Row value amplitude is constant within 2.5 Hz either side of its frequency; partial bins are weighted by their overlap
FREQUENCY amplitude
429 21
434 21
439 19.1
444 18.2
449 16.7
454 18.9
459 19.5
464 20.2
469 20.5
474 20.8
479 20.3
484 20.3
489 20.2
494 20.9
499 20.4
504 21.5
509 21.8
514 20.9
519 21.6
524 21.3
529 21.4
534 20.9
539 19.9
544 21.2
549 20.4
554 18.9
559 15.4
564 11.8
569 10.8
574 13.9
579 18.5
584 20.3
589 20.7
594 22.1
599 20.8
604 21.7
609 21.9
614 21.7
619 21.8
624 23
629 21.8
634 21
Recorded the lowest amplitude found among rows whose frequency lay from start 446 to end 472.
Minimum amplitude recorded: 16.7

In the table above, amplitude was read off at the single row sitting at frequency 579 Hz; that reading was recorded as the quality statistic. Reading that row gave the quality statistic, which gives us 18.5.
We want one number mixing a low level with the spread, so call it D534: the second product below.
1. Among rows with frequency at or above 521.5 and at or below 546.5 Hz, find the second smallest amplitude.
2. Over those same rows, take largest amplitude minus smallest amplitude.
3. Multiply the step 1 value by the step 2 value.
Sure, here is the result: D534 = 31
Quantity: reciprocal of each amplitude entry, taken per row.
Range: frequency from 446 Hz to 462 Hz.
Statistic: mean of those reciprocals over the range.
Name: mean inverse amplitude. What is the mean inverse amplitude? 0.055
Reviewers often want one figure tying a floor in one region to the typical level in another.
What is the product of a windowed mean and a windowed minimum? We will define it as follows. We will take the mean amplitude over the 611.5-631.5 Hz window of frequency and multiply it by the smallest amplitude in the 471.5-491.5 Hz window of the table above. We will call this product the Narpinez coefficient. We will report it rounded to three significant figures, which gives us 446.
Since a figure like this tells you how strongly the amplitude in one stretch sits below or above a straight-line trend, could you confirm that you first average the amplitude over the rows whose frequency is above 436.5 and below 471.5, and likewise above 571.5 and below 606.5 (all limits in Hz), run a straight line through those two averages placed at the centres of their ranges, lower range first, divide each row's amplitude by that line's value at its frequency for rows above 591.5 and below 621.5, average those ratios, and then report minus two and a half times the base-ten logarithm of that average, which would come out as -0.10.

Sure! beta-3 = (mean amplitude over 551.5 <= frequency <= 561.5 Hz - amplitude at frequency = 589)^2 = 12.6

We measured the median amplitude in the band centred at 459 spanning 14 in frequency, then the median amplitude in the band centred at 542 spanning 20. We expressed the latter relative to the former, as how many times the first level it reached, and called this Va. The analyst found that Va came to 1.06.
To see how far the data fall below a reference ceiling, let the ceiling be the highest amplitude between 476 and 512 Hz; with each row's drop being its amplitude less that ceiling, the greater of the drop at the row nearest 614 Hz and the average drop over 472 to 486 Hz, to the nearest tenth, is -0.1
